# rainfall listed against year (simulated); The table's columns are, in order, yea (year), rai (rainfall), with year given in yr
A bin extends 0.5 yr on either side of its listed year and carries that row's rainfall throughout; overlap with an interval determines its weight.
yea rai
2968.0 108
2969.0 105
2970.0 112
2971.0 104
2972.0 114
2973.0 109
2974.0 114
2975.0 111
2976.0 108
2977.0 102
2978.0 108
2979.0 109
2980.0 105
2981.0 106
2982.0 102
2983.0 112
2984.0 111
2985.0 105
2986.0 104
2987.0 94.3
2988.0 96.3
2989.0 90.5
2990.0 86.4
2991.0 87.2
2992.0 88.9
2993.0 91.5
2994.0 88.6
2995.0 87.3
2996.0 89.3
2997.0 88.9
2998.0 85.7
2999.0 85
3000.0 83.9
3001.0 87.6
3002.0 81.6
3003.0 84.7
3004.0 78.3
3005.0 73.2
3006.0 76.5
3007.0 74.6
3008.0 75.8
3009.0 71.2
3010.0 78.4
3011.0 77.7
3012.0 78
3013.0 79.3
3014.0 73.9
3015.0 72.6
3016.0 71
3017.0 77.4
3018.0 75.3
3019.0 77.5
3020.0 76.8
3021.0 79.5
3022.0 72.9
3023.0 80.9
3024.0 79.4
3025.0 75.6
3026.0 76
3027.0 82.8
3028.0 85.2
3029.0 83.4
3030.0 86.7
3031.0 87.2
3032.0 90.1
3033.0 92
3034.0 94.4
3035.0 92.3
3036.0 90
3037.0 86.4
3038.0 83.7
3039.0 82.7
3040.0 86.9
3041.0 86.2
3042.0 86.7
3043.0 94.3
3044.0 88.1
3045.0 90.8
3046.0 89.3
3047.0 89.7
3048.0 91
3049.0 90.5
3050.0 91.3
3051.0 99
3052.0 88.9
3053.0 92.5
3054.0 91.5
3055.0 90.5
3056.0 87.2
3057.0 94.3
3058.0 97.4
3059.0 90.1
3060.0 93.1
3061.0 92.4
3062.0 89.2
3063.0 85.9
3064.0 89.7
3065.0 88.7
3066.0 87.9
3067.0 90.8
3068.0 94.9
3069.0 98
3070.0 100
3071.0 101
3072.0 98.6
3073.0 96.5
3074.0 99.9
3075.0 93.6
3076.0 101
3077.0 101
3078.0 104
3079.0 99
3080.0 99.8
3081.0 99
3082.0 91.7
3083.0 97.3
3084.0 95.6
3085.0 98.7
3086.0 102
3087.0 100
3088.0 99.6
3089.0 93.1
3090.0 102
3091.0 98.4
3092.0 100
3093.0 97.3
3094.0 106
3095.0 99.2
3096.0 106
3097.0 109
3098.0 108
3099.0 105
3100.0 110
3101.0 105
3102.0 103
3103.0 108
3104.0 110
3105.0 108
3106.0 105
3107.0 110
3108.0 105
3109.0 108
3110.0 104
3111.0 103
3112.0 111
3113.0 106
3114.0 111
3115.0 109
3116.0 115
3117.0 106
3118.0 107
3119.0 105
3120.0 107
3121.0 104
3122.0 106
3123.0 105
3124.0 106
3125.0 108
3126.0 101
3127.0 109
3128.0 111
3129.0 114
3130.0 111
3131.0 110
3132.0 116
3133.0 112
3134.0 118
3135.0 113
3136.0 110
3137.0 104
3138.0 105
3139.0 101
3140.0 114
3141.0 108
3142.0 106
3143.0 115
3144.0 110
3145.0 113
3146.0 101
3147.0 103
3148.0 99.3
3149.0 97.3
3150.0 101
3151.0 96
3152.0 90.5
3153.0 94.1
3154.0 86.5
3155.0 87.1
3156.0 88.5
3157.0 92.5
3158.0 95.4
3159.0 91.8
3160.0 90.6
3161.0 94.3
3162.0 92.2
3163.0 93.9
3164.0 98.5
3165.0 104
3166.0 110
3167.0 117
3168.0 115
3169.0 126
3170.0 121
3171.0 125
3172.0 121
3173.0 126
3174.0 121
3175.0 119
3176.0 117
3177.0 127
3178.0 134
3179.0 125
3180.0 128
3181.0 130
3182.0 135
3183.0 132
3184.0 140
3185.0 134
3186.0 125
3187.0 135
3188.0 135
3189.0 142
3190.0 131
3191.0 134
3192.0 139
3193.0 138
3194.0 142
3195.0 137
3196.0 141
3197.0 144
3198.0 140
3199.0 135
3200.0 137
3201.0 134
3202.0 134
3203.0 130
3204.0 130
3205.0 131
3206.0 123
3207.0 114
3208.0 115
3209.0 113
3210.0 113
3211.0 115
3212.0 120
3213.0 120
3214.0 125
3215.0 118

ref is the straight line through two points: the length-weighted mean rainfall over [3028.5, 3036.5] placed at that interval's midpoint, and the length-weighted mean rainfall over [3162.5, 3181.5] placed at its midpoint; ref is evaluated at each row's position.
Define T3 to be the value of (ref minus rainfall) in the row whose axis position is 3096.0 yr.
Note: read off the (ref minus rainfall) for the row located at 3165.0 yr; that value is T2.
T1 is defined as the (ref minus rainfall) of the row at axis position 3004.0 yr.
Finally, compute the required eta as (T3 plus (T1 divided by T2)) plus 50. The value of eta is 47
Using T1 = 5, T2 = 13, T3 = -3.1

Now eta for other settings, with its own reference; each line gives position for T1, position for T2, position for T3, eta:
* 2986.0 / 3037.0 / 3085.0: 46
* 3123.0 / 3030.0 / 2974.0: 15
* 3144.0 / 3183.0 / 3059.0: 55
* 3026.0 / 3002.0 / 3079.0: 58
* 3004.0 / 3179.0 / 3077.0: 47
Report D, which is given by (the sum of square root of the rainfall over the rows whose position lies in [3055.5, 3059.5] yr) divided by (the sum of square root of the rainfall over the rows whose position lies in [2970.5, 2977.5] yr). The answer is 0.5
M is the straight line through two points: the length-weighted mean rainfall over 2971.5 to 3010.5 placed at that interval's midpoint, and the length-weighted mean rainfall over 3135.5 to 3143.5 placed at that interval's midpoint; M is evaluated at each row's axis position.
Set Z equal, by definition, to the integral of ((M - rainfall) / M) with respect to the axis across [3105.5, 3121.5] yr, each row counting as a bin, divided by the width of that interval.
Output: -0.018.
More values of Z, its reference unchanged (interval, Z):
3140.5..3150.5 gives 0.028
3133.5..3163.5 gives 0.076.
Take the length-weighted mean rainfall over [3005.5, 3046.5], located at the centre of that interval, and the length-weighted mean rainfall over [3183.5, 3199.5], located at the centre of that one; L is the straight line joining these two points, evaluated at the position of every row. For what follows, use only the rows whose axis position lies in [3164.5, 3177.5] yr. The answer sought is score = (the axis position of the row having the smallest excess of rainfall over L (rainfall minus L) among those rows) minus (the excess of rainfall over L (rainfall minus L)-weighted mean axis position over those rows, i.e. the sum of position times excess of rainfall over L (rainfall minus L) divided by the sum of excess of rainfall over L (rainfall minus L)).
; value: -5.0 yr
